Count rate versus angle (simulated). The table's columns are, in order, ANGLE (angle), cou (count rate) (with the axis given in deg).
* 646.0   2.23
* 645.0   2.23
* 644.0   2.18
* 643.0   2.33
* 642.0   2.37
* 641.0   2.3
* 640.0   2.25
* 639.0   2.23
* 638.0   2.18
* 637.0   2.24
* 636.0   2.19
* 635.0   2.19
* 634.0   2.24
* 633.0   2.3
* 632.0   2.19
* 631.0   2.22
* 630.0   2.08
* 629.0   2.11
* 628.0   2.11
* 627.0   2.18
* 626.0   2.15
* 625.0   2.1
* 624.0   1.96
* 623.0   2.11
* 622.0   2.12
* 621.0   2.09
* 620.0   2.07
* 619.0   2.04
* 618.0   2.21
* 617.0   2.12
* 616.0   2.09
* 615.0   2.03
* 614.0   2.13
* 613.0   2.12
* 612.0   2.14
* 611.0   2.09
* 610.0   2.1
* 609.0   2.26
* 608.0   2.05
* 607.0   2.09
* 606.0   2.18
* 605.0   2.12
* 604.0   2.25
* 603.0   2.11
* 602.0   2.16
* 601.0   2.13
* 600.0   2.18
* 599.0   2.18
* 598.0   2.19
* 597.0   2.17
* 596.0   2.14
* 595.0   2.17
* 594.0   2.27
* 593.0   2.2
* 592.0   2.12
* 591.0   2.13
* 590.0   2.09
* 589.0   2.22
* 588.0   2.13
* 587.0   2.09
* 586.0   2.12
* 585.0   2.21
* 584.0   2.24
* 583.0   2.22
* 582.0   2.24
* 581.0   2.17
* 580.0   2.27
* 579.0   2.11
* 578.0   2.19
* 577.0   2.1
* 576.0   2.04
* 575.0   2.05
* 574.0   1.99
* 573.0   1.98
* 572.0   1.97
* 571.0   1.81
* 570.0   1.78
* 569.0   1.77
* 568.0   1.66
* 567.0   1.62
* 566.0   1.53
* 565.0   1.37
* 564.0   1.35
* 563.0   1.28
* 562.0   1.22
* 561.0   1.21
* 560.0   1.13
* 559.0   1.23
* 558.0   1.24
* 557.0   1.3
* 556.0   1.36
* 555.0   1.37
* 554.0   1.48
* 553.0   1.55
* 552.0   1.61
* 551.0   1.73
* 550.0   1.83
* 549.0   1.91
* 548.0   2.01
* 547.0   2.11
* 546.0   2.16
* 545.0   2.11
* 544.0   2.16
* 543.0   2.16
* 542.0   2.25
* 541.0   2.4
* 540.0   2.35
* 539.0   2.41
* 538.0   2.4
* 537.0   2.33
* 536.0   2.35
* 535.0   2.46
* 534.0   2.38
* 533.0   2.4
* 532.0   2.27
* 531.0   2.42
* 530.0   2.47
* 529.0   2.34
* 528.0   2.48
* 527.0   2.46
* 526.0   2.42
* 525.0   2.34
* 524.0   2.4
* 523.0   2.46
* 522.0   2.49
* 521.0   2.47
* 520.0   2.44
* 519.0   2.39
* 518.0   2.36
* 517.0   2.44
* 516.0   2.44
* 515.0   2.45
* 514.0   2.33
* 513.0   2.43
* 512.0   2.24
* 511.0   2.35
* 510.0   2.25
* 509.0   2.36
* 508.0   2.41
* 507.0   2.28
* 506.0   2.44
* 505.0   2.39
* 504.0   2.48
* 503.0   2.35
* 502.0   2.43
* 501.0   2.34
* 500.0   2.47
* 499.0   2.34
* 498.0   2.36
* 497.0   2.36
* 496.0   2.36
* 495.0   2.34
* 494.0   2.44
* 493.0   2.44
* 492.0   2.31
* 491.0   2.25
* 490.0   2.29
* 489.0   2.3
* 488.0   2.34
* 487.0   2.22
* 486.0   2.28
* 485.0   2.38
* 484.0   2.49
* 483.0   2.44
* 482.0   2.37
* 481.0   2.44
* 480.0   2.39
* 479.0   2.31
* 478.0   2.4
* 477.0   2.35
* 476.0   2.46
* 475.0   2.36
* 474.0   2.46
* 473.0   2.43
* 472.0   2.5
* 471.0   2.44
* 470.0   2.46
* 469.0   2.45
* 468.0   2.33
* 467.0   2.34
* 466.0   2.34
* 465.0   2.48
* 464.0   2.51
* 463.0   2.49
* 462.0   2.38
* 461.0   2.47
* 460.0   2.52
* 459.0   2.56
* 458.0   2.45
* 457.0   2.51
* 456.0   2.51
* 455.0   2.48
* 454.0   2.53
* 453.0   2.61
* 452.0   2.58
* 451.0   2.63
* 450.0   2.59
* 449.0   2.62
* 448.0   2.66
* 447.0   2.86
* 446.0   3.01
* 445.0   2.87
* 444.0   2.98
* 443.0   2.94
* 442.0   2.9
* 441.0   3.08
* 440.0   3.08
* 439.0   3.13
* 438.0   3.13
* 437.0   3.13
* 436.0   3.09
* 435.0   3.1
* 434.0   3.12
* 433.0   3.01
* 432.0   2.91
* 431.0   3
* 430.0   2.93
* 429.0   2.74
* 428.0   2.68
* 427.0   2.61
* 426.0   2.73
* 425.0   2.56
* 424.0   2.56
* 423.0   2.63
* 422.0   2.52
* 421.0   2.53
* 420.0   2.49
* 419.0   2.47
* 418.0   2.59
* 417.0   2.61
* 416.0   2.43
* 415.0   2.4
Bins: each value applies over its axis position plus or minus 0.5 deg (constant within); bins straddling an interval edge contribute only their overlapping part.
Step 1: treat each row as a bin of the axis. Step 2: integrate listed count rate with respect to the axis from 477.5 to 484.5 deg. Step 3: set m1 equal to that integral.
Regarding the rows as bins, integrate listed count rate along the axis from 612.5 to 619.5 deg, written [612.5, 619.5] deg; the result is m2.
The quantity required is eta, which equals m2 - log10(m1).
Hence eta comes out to 14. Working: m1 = 17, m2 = 15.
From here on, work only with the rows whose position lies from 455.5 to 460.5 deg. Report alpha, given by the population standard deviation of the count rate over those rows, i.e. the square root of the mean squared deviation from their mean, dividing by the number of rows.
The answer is 0.035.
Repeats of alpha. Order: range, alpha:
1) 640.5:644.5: 0.071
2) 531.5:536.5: 0.062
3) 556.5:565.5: 0.070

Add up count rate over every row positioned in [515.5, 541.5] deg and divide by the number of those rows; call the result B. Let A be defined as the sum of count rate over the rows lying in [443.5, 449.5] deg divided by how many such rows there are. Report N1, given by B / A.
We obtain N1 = 0.85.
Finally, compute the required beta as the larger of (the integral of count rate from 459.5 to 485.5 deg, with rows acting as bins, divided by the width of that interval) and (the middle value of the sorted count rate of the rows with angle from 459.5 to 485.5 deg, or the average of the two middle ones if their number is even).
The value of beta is 2.44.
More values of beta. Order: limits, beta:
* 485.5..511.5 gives 2.35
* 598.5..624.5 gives 2.12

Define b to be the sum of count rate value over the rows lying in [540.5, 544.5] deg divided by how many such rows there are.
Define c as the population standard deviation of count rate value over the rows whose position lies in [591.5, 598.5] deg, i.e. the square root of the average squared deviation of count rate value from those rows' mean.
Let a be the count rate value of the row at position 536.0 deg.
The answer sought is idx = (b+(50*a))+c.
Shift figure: 120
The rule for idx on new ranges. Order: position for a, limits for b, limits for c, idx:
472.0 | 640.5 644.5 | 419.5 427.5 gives 127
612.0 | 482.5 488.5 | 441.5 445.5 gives 109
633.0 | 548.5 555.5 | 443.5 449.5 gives 117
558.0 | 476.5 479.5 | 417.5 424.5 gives 64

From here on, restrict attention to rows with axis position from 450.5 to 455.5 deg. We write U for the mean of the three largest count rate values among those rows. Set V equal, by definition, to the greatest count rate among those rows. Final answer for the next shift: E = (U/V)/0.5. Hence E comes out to 1.98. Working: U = 2.6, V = 2.63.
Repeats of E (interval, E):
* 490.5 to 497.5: 1.98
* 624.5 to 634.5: 1.96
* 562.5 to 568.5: 1.93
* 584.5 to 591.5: 1.97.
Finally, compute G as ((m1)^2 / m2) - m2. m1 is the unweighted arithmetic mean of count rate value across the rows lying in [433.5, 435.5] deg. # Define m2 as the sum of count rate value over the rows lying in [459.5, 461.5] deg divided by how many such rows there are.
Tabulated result 1.4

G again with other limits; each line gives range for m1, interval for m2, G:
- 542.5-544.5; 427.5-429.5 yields -1.0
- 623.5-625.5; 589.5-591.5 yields -0.2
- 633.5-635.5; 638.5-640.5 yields 0.0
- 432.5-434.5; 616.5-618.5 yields 2.2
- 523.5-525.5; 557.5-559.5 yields 3.3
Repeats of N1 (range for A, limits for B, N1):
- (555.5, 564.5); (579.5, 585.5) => 1.77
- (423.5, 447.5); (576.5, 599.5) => 0.74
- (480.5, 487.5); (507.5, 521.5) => 1.00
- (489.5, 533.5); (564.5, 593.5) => 0.84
